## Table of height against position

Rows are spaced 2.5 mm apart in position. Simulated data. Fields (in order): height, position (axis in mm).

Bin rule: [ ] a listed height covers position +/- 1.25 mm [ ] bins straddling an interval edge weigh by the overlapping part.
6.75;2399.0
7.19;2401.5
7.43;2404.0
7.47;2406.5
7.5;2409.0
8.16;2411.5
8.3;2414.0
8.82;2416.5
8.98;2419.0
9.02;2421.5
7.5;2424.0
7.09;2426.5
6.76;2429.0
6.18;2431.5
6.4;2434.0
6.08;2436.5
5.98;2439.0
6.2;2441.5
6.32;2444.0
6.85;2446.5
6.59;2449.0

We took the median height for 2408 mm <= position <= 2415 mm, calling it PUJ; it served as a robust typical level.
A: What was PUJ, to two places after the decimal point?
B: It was 8.16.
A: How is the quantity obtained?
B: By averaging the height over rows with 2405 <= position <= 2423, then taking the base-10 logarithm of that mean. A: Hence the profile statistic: 0.92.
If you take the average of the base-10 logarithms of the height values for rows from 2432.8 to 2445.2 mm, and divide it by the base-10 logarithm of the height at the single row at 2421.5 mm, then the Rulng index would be 0.83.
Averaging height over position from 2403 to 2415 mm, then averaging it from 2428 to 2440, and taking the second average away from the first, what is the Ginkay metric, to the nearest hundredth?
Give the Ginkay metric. 1.49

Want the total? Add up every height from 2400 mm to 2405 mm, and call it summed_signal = 15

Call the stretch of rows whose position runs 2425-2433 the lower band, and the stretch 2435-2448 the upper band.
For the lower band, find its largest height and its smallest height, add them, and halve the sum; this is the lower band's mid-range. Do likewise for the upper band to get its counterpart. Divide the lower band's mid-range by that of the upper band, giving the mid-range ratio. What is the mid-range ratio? 1.03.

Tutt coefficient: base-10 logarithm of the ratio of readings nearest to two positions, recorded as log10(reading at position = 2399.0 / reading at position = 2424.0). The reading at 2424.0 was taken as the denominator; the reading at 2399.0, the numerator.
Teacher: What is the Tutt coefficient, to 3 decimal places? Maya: -0.046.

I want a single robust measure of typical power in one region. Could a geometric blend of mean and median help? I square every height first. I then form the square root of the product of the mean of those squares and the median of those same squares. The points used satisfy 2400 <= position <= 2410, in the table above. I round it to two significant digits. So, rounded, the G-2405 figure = 55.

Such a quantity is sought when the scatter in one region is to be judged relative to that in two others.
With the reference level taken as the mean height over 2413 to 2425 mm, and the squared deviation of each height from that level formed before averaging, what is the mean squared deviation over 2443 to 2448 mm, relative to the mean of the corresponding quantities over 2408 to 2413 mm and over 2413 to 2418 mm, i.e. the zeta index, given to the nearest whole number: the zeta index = 12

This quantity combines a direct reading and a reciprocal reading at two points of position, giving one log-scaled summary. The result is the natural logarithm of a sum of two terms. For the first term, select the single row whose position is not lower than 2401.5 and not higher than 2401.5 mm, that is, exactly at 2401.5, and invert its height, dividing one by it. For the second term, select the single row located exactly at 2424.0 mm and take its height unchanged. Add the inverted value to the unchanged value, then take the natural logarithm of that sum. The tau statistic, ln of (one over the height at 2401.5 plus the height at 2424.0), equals 2.03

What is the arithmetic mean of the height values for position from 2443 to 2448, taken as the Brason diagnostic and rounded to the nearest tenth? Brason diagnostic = 6.6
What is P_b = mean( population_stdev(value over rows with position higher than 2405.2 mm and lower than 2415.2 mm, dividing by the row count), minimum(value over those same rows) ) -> 3.9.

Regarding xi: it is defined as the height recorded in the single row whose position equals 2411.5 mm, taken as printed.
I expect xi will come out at 8.16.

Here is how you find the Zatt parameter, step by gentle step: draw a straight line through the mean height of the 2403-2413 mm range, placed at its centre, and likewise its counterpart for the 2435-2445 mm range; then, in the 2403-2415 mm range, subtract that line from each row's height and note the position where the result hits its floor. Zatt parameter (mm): 2404.0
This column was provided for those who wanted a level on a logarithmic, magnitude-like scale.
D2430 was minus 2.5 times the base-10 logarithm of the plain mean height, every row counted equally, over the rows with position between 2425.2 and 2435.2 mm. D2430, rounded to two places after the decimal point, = -2.05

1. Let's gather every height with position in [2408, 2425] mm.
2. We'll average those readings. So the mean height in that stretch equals 8.3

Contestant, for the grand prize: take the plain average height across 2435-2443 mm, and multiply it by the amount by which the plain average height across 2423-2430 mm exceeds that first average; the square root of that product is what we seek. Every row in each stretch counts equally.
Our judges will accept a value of 2.5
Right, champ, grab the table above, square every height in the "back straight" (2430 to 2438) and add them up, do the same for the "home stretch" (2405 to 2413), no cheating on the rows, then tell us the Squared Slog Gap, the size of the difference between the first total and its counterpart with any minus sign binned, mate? 63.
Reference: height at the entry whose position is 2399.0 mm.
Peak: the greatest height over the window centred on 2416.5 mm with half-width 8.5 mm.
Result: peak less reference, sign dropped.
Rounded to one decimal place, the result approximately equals 2.3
